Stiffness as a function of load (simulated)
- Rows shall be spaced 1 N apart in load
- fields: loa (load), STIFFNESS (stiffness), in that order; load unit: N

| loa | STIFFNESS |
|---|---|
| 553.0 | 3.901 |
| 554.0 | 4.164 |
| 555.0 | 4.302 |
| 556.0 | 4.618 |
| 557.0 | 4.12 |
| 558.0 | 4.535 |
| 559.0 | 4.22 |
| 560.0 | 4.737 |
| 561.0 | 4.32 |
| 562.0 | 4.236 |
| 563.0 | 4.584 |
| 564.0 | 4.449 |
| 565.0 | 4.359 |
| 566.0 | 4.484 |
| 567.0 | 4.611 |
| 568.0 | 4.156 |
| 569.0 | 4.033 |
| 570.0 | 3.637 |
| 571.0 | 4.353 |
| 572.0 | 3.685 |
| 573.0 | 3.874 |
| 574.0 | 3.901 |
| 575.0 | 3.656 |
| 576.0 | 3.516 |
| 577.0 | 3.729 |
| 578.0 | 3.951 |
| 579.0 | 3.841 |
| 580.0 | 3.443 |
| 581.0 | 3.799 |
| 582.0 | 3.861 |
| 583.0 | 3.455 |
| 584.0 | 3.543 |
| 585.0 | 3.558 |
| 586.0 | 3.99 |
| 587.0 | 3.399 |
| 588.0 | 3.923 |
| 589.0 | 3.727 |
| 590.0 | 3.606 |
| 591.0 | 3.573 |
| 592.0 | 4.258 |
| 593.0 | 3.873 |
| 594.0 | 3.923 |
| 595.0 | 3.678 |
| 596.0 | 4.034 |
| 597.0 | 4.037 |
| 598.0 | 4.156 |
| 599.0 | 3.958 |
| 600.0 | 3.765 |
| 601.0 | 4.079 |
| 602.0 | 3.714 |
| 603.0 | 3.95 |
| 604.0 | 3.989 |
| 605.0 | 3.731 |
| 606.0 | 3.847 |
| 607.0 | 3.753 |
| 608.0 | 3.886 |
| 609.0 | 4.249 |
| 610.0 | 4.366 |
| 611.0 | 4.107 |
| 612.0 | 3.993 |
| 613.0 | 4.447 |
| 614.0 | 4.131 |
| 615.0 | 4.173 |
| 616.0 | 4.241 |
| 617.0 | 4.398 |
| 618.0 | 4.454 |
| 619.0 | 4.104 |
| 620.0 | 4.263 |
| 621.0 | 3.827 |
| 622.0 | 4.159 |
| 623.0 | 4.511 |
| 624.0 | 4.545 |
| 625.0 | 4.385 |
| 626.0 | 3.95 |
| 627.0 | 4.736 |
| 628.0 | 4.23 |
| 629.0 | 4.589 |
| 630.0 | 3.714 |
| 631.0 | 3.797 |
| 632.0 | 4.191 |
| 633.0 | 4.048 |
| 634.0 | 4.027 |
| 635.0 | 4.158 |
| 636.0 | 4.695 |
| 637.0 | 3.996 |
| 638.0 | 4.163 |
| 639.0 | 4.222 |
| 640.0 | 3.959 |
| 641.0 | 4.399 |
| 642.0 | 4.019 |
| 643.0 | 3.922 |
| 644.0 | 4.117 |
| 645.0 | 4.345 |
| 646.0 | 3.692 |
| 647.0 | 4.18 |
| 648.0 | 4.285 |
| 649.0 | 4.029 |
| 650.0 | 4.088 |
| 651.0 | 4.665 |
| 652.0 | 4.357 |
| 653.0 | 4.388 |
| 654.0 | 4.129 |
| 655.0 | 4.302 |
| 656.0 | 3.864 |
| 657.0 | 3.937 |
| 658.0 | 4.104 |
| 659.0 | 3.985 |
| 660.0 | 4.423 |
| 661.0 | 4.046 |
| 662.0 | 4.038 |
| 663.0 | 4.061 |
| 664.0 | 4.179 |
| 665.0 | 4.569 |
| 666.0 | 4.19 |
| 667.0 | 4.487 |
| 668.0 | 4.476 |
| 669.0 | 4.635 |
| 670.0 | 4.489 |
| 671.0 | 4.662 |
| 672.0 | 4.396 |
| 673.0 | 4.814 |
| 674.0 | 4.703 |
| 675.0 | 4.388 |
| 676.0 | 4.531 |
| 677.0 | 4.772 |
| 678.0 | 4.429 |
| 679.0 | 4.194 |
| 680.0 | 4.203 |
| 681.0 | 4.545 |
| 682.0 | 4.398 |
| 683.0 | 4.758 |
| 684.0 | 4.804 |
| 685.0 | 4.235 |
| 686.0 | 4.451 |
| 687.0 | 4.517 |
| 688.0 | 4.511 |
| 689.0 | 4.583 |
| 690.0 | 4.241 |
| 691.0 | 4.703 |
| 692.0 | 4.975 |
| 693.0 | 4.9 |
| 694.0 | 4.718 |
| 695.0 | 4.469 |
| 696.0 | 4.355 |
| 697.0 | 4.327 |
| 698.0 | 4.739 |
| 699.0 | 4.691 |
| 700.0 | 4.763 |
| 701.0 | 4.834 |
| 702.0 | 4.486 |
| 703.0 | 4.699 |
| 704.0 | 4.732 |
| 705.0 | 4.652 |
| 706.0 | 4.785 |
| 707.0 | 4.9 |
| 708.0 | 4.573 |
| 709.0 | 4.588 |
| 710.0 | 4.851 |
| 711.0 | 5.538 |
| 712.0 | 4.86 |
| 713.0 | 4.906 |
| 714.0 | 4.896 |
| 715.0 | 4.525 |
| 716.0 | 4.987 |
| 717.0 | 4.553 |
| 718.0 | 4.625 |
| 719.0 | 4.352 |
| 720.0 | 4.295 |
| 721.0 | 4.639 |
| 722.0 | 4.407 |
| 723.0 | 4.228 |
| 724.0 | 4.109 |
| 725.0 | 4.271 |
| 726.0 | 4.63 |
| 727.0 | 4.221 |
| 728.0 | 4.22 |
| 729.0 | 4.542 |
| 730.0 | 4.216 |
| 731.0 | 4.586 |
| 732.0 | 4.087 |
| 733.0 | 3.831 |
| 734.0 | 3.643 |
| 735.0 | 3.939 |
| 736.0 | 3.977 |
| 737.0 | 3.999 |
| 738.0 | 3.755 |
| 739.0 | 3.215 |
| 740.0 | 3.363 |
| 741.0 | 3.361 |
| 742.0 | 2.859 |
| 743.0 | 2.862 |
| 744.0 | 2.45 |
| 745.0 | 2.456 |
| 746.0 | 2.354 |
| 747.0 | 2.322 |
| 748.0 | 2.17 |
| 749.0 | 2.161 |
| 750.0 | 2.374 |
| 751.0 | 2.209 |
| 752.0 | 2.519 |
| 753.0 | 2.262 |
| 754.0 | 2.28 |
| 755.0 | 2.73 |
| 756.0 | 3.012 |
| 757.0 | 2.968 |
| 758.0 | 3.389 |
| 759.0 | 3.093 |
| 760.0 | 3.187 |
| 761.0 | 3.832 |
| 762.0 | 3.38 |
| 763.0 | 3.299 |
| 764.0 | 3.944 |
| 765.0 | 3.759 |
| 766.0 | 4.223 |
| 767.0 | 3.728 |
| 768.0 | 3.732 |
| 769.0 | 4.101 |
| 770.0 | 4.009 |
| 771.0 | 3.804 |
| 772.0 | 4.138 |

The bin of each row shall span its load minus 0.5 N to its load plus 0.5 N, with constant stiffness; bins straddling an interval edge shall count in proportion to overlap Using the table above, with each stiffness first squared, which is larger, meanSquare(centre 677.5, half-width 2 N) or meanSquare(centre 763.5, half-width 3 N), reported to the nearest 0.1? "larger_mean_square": 20.1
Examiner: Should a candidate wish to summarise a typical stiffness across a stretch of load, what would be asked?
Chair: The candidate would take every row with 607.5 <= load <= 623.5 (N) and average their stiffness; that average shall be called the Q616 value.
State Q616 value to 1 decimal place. 4.2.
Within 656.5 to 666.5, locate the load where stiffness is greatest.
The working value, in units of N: 665.0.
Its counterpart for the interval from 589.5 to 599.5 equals 592.0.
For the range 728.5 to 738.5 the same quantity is 731.0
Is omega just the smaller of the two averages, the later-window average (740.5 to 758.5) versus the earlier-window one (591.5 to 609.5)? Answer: 2.6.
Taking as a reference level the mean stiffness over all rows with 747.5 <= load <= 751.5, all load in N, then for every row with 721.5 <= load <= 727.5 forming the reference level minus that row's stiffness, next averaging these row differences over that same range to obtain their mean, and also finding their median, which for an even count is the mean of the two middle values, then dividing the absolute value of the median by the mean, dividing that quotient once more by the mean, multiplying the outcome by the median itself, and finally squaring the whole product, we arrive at 0.89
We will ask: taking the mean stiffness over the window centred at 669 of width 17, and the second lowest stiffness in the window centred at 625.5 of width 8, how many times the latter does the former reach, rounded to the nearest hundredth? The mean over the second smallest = 1.07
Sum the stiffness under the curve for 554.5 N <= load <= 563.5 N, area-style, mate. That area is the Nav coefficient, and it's 39.7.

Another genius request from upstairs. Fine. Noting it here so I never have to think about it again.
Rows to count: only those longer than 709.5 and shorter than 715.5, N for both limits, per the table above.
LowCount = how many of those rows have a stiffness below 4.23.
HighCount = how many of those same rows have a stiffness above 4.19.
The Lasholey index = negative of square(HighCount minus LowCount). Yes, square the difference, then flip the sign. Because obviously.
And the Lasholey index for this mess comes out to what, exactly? -36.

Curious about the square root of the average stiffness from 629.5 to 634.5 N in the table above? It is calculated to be 1.99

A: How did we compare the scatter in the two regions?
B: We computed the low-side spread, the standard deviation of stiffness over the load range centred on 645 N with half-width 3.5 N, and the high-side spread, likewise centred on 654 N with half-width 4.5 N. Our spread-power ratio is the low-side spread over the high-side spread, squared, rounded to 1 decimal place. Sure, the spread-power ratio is 0.8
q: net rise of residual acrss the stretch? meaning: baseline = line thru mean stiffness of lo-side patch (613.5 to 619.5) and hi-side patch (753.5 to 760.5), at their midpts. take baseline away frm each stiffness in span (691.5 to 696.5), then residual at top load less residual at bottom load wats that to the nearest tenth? -0.6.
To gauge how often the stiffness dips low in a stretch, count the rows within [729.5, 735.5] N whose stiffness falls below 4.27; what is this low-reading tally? 5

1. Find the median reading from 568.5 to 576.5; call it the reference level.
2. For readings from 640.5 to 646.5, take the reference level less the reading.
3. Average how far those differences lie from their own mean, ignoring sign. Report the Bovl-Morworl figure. 0.205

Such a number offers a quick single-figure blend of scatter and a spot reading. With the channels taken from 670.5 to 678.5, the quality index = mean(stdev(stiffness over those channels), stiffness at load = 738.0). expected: 1.96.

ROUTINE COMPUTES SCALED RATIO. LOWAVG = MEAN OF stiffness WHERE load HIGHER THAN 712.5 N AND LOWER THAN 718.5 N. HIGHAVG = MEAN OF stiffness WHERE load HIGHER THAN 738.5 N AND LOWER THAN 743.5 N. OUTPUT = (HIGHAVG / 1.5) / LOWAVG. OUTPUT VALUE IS 0.44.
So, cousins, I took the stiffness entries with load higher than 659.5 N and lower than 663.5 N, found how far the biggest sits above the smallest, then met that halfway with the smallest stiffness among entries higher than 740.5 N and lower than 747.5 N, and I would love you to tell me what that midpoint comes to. 1.35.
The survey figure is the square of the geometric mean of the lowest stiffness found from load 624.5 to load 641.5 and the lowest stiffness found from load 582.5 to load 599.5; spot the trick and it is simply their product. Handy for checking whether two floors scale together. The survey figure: 12.6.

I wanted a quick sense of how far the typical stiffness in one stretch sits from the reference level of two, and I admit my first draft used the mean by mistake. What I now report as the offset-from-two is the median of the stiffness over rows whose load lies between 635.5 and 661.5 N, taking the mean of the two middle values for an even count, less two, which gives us 2.12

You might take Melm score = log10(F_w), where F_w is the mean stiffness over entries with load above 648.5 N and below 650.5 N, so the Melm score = 0.608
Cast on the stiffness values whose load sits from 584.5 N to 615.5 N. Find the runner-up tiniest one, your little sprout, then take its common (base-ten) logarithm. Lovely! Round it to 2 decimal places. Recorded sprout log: 0.55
